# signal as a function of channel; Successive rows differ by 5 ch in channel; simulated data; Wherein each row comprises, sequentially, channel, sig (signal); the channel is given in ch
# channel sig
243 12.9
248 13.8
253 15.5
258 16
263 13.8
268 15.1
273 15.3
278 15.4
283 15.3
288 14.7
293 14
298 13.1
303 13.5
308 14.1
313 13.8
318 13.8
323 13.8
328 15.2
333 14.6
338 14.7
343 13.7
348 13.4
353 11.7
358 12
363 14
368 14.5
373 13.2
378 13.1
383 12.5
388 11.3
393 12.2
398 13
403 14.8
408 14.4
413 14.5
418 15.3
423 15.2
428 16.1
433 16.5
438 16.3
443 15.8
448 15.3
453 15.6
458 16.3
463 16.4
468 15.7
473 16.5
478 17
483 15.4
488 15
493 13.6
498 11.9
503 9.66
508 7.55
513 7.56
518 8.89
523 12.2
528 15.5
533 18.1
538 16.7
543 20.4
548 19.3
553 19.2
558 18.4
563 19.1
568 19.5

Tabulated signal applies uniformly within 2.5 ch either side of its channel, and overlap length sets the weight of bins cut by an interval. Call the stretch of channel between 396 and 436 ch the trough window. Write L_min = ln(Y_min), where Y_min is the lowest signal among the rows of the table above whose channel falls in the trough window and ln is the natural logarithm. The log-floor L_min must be 2.56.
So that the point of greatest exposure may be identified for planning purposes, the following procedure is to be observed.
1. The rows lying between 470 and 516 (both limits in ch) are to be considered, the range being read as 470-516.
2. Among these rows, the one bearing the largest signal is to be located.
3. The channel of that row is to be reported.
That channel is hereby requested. 478 ch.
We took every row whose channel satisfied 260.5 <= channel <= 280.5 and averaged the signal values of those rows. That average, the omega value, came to 15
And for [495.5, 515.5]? 9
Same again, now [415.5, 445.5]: 16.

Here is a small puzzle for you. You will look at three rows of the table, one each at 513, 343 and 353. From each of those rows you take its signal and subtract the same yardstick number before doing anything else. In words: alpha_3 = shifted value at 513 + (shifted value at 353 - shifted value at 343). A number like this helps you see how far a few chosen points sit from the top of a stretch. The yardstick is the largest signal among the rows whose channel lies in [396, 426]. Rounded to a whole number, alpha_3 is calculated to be -10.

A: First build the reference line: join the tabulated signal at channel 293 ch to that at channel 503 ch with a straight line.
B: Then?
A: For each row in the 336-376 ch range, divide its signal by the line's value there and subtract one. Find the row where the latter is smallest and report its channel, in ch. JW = 353 ch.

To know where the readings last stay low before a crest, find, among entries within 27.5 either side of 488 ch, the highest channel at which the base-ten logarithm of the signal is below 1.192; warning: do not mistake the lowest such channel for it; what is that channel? 513 ch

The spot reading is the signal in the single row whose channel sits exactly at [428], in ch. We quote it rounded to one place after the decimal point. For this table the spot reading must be 16.1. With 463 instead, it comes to 16.4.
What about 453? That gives 15.6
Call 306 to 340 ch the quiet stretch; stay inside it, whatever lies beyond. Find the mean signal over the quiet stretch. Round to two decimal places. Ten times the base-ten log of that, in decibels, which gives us 11.55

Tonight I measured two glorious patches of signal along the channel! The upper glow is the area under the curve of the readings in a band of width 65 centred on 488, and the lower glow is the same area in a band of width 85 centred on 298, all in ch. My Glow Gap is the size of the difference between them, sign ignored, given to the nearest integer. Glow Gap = 374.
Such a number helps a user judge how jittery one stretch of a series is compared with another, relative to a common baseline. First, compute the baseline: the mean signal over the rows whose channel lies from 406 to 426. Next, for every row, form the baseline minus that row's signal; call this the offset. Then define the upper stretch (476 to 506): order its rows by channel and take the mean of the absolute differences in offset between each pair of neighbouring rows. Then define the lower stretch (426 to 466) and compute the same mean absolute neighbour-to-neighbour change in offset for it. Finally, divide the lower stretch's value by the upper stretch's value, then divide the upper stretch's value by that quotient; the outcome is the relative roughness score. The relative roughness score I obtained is 6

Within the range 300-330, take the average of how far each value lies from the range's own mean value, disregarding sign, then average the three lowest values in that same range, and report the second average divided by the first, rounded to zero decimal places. 33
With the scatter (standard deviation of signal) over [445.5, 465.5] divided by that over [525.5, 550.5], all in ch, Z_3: 0.3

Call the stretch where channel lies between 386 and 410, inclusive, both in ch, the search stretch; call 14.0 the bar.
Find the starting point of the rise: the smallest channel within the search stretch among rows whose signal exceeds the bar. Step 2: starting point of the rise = 403 ch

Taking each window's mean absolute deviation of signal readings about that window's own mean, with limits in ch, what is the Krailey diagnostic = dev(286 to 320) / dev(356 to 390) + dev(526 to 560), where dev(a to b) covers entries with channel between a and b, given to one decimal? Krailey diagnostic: 1.7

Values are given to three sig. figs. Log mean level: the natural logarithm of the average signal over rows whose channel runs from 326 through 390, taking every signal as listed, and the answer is 2.59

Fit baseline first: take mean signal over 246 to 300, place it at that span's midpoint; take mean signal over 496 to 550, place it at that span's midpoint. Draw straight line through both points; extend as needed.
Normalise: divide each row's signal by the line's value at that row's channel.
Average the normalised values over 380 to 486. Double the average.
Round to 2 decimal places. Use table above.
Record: 2.17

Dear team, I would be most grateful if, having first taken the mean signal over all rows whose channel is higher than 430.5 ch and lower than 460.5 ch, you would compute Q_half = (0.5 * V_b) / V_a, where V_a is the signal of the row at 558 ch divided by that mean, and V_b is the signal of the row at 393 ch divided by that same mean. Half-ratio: 0.33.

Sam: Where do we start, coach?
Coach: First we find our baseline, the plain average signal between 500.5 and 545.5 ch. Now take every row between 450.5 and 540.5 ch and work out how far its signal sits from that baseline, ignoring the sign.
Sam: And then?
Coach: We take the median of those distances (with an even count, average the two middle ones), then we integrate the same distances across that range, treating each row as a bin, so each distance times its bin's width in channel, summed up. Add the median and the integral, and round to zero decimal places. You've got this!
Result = 285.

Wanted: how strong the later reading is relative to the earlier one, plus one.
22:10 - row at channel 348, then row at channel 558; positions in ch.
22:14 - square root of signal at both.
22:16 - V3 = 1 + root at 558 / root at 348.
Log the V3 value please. 2.17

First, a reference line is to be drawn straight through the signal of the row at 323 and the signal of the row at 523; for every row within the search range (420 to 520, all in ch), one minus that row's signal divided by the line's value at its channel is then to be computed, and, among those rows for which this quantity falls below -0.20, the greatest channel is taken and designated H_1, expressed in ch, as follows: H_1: 488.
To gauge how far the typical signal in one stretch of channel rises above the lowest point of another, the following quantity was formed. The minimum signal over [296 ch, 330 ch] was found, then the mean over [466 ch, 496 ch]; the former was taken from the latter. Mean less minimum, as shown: 2.4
